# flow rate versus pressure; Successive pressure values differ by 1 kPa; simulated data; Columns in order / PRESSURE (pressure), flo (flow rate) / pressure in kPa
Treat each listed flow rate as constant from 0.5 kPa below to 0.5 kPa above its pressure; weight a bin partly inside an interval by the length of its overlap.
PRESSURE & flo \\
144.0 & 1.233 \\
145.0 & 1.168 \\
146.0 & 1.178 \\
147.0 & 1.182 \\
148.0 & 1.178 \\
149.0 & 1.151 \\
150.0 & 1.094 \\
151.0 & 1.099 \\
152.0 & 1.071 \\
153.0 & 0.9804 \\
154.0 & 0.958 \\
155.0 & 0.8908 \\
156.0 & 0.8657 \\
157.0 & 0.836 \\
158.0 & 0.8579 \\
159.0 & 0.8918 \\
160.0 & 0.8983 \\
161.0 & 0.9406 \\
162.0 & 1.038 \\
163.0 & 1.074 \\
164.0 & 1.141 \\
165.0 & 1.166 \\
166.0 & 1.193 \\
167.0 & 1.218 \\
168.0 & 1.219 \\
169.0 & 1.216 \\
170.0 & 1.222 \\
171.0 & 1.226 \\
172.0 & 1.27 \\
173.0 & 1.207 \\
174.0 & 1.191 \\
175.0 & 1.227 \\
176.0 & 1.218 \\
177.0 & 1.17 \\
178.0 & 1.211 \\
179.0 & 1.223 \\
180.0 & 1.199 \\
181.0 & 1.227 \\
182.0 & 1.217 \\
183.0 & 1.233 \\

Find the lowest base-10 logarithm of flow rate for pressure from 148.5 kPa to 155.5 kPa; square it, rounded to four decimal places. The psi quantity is 0.0025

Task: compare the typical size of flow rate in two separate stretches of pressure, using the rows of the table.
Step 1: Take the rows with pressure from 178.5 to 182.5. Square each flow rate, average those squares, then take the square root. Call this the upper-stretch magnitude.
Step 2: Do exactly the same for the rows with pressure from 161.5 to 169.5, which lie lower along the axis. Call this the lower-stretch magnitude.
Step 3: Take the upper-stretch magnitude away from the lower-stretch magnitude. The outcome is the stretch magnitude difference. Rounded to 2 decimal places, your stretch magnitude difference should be -0.06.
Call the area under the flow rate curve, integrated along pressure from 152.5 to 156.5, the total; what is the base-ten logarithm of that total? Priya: 0.568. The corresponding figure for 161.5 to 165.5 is 0.645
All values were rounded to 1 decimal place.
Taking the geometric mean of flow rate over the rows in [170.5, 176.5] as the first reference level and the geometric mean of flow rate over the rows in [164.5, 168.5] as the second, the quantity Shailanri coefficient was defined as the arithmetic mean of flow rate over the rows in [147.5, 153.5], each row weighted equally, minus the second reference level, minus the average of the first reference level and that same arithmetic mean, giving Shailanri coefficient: -1.3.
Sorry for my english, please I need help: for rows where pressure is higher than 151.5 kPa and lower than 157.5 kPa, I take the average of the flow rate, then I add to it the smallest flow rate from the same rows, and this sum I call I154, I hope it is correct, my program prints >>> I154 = 1.77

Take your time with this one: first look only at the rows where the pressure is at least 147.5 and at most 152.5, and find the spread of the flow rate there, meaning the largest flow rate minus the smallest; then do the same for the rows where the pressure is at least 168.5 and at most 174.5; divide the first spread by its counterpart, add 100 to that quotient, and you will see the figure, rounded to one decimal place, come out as 101.4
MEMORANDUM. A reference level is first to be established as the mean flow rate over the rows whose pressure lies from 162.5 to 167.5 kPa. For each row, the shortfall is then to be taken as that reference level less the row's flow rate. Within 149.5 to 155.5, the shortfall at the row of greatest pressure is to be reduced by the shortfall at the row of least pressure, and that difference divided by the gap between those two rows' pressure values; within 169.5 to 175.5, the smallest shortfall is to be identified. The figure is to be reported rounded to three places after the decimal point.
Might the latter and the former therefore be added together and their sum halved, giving -0.035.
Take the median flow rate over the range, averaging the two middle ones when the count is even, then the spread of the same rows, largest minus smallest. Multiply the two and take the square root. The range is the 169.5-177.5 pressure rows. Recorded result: 0.35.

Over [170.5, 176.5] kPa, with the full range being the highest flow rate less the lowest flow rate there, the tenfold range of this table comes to 0.8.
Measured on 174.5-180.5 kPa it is 0.6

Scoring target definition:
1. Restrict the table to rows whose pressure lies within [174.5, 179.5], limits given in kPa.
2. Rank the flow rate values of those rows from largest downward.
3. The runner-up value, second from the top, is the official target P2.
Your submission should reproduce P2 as 1.223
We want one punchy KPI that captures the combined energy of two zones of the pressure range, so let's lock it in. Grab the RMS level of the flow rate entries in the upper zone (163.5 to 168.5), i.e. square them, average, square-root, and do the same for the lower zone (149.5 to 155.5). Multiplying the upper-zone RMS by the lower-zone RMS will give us 1.2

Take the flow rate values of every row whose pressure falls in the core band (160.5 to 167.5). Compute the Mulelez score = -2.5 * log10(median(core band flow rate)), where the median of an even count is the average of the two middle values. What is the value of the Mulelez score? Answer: -0.14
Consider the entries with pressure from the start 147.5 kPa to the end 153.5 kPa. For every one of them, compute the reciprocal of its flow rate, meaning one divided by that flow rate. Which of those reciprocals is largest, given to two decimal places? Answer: 1.02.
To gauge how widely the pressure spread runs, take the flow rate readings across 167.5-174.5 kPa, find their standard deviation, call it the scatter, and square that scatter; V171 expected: 0.001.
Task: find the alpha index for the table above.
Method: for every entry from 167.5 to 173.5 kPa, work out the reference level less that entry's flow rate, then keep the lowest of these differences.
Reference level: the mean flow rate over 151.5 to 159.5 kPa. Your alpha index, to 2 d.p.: -0.35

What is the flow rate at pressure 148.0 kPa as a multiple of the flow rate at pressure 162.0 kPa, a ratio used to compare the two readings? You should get 1.13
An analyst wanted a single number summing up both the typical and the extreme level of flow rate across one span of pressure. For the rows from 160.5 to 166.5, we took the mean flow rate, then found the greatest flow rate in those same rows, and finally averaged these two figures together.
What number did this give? 1.14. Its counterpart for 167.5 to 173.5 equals 1.25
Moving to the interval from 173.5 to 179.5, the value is 1.22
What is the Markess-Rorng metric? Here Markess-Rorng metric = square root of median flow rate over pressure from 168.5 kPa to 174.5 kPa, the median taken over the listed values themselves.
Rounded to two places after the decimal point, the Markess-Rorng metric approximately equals 1.10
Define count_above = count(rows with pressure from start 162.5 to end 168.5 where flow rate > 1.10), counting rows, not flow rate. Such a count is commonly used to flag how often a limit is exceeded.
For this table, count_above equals 5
